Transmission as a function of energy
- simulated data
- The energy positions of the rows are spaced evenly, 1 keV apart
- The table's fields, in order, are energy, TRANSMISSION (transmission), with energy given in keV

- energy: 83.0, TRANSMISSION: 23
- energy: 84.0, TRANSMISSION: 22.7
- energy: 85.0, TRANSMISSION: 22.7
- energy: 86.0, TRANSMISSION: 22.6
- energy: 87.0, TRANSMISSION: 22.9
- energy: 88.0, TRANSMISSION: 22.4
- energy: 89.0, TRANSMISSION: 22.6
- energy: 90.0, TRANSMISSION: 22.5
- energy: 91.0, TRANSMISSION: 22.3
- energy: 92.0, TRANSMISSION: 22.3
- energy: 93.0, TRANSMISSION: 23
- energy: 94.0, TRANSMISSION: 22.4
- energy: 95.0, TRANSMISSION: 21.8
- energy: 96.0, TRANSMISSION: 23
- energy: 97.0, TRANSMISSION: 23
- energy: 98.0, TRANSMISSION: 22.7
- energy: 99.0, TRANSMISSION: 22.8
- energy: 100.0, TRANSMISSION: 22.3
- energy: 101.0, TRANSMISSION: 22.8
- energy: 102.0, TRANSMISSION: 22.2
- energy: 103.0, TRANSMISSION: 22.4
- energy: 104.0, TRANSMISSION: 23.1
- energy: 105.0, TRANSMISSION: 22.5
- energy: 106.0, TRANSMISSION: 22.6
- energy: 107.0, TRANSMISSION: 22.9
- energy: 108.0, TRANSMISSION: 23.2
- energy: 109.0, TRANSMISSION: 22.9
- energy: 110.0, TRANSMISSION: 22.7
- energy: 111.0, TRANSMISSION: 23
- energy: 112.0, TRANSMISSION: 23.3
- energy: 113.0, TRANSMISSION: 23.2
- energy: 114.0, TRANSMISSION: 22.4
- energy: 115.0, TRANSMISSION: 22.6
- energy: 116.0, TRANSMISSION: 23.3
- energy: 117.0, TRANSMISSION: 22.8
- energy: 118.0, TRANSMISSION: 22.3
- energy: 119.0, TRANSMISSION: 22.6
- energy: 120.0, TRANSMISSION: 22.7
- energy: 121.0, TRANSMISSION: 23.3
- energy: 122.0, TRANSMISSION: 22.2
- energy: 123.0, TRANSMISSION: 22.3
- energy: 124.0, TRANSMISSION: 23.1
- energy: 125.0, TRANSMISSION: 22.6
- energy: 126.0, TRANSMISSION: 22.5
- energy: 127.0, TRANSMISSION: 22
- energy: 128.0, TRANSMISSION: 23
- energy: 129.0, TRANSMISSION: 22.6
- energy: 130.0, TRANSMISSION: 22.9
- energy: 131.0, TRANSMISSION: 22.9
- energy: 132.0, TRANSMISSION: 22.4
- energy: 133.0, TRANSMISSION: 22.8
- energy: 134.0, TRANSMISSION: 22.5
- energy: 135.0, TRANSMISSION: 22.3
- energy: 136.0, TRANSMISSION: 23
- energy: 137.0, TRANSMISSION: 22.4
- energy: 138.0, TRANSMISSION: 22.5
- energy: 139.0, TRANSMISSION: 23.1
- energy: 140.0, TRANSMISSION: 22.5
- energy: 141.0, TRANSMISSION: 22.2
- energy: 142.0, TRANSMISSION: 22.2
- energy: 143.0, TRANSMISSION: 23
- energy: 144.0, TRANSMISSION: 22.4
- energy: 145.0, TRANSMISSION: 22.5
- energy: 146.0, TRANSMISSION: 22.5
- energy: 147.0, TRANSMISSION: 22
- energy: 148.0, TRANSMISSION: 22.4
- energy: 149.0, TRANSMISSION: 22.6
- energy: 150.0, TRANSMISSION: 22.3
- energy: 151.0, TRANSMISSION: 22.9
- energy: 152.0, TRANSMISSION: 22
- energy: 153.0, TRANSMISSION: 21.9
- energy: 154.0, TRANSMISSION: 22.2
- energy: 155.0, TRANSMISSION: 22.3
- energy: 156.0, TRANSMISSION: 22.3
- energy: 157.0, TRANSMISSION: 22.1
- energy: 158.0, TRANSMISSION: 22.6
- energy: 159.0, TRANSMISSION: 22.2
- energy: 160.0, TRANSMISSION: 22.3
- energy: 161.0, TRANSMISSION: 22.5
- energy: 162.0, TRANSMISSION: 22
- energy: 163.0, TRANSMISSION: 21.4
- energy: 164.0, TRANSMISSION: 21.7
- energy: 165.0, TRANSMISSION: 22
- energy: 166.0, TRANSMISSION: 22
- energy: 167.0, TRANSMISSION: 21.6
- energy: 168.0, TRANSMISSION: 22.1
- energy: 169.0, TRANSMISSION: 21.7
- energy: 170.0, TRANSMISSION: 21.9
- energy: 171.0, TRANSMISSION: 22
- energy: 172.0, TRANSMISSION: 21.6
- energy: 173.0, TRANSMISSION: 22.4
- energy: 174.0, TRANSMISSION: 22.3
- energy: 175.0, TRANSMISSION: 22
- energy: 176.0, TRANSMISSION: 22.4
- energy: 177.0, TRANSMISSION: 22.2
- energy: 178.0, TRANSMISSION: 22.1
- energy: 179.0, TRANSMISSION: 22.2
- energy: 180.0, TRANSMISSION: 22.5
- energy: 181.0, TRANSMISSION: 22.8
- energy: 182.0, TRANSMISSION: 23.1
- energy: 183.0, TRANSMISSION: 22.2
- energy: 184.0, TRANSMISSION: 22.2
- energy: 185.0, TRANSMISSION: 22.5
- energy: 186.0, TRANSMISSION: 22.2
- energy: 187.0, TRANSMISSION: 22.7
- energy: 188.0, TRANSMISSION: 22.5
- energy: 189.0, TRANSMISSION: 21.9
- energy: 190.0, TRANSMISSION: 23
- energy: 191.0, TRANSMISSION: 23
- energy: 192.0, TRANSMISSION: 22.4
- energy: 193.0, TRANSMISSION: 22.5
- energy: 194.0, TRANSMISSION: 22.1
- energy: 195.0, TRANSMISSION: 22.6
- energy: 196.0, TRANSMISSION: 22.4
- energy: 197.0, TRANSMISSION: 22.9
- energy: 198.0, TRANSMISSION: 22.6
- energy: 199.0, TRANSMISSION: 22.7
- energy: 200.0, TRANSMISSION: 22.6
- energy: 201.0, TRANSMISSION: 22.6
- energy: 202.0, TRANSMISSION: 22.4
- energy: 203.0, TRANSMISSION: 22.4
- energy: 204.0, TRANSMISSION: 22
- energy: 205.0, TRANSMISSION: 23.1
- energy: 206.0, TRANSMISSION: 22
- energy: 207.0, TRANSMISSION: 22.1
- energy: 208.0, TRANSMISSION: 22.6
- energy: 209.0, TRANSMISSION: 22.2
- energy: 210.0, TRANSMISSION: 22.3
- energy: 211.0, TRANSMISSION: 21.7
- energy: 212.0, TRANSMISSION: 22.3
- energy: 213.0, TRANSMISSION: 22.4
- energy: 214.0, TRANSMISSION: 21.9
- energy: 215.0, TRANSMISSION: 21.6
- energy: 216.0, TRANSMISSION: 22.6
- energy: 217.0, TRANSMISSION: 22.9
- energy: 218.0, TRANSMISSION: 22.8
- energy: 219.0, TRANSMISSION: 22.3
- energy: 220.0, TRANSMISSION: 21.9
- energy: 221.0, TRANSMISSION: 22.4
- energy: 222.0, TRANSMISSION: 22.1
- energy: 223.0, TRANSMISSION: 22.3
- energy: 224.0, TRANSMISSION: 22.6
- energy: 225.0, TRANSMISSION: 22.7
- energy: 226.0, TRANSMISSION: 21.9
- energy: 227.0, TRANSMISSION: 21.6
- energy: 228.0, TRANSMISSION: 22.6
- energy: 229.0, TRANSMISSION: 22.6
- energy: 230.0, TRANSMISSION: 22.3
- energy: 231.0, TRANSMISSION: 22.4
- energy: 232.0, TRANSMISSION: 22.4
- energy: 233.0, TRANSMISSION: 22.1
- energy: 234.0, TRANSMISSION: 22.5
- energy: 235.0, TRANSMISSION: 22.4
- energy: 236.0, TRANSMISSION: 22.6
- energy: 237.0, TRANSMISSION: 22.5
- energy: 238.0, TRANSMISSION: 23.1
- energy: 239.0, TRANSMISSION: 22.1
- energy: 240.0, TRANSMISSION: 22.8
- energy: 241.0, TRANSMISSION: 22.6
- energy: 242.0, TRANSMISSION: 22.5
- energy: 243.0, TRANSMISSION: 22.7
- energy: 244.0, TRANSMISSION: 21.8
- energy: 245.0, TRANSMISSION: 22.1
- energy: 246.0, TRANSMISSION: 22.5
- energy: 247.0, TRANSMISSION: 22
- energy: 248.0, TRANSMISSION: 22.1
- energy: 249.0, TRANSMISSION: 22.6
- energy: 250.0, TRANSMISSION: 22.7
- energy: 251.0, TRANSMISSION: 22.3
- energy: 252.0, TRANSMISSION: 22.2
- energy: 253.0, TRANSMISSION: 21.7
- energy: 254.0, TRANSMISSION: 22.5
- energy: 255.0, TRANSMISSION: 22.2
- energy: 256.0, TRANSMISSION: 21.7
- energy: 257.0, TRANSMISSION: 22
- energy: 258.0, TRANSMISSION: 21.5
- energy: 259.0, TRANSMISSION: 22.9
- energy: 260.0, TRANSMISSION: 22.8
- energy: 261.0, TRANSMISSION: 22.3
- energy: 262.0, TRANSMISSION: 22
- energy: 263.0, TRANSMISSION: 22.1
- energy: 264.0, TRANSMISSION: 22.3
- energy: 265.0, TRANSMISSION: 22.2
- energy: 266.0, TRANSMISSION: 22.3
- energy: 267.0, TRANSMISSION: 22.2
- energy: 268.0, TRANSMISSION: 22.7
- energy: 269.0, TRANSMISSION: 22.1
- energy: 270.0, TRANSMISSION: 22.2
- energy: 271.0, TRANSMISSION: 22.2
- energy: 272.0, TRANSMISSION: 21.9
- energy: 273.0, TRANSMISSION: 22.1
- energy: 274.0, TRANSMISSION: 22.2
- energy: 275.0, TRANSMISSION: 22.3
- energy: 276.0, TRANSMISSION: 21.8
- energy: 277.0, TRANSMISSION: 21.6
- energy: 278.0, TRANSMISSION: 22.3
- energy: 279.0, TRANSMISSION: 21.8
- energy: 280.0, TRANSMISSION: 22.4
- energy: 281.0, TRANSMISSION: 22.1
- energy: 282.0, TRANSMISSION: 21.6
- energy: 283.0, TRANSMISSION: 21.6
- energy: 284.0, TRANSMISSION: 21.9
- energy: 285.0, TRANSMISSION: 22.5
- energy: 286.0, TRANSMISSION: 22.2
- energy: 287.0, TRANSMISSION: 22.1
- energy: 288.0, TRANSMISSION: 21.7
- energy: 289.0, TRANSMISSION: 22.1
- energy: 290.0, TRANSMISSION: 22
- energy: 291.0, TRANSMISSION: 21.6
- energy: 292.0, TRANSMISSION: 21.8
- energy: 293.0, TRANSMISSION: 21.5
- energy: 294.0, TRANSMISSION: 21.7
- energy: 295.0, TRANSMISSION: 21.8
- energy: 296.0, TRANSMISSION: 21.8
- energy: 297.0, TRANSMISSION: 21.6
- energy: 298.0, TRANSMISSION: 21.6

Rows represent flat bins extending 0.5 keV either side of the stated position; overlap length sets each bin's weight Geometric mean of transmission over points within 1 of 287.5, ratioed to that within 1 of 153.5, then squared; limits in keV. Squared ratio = 0.986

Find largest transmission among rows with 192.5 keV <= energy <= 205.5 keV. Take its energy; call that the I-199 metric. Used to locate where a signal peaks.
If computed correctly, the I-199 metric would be 205.0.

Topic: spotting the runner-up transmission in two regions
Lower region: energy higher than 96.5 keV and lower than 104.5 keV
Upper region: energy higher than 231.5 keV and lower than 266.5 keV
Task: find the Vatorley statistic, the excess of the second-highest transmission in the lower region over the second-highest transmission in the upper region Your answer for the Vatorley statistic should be 0.1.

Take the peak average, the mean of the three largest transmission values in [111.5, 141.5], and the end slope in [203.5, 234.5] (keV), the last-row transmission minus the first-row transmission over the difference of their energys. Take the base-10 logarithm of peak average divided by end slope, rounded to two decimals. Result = 3.15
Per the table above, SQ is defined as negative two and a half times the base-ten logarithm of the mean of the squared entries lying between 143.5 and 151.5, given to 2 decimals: -6.76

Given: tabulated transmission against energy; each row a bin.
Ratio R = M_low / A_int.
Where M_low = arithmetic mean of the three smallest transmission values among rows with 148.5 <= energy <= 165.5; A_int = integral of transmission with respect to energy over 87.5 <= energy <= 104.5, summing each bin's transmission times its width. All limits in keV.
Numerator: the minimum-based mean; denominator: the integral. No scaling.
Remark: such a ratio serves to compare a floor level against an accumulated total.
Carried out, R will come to 0.0565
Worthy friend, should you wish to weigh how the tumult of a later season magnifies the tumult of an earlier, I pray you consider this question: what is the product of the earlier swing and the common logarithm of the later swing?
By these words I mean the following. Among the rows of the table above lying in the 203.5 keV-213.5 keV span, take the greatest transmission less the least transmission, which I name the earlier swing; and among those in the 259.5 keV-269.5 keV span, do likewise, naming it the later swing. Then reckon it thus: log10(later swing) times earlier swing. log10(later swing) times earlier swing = -0.14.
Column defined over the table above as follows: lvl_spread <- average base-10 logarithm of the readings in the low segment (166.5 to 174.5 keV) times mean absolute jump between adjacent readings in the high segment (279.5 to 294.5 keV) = 0.393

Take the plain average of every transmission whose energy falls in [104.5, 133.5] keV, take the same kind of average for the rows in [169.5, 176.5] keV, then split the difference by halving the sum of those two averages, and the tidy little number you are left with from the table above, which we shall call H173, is 22.4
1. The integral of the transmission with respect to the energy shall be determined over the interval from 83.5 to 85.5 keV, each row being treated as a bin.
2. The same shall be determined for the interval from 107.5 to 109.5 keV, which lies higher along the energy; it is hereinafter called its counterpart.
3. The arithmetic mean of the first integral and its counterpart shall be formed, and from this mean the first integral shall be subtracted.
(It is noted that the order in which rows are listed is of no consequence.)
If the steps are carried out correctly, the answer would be 0.35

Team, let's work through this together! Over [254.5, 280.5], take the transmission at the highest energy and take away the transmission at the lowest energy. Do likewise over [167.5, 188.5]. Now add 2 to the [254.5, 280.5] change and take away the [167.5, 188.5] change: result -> 1.80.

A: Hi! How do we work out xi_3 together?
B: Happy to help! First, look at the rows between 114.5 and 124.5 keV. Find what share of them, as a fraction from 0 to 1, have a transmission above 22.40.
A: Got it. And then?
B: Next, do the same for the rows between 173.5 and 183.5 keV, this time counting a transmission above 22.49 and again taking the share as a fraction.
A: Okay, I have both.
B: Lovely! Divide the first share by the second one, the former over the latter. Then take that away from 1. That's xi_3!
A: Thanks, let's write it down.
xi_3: -1.3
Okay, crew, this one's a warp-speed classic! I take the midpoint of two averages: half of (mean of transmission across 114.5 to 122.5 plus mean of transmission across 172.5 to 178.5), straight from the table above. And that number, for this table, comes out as 22.5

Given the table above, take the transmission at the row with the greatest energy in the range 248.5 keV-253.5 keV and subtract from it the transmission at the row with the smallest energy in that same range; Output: -0.90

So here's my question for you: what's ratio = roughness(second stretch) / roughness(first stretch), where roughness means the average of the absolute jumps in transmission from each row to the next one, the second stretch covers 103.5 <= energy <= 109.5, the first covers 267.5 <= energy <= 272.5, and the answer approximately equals 1.28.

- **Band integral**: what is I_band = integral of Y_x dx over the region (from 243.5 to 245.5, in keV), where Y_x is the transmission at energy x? 43.9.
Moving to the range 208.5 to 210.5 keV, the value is 44.5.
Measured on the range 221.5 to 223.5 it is 44.4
